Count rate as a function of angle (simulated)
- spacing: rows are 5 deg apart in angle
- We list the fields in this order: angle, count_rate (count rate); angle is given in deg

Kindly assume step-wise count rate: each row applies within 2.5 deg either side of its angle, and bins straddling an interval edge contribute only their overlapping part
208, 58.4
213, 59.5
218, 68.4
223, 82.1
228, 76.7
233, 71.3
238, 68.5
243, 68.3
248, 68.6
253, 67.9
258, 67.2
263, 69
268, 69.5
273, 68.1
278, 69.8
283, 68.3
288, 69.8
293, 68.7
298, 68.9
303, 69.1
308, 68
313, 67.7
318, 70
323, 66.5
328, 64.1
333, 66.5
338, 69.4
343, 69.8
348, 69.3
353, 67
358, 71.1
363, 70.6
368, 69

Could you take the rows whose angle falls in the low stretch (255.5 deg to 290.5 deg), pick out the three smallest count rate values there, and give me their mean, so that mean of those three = 67.9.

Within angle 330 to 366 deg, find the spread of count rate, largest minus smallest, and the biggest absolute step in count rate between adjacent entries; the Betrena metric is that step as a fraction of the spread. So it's 0.89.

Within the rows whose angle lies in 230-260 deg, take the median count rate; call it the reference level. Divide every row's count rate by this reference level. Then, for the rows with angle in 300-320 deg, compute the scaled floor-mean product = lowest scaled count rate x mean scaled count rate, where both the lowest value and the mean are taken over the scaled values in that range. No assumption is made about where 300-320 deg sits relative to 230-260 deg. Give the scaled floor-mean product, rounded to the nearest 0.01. 0.99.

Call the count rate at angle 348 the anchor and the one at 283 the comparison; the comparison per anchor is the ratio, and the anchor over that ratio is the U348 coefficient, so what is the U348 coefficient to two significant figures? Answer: 70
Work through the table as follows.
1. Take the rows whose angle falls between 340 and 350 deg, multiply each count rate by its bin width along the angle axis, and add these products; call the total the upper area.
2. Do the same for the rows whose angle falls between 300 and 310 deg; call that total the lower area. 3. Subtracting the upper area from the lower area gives -10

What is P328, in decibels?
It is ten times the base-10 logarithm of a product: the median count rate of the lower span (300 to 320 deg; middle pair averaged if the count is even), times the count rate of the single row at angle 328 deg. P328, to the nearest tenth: 36.4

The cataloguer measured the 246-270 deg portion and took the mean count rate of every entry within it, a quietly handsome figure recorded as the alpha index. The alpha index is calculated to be 68.4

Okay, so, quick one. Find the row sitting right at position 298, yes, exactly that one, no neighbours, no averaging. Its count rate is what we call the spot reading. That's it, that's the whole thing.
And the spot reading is 68.9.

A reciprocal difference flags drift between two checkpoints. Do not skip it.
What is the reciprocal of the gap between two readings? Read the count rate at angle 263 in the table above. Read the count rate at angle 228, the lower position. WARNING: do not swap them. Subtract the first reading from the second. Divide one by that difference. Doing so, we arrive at 0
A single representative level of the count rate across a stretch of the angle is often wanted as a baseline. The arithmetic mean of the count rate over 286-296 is 69.2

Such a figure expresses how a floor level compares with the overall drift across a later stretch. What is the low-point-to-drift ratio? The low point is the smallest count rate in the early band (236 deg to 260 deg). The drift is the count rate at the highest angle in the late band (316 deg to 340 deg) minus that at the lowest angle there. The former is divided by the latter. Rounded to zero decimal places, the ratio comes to -112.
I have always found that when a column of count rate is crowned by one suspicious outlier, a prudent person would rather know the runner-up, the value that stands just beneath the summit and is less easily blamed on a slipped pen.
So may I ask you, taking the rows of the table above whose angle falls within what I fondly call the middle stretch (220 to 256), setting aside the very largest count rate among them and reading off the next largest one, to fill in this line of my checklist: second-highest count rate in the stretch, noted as 76.7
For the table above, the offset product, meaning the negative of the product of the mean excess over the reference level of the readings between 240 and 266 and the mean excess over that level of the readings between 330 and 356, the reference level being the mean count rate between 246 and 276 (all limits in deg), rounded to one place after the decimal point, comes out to 0.0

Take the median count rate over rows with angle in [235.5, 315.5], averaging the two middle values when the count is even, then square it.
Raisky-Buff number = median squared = 4699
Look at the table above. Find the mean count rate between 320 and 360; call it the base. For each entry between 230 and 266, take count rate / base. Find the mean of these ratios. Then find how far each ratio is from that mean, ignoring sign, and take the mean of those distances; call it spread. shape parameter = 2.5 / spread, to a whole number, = 203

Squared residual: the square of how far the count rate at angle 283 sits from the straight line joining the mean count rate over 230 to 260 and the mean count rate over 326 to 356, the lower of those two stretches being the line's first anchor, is 0.0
